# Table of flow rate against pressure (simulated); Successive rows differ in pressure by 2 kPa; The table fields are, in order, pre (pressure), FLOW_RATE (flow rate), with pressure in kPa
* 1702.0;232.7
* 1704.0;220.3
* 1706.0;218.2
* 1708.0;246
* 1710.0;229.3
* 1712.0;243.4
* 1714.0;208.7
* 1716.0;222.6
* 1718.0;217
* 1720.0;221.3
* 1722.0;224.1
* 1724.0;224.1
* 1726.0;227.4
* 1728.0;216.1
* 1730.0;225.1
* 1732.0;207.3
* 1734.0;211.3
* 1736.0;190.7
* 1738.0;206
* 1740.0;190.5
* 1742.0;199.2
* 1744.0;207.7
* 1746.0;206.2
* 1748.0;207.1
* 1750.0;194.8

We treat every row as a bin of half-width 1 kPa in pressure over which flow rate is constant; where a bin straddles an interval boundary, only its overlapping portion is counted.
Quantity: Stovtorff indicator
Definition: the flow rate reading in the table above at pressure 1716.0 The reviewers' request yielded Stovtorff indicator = 222.6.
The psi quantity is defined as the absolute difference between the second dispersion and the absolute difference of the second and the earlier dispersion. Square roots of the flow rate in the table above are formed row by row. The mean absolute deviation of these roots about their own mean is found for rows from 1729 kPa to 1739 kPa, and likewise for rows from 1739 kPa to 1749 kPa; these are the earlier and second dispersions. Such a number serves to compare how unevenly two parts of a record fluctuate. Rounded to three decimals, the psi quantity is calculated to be 0.132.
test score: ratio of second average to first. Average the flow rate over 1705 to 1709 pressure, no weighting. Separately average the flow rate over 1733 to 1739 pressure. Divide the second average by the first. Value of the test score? 0.87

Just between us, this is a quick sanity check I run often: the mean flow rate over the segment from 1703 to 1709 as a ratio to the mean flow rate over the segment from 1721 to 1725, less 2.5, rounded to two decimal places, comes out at -1.48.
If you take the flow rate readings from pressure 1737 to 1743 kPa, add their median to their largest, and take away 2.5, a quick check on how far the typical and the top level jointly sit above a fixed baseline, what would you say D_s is 403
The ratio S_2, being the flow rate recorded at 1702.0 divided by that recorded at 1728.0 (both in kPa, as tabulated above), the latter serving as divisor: 1.08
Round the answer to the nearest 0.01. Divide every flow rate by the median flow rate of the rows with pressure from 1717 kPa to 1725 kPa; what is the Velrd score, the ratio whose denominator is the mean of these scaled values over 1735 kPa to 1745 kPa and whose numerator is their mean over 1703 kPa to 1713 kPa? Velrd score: 1.16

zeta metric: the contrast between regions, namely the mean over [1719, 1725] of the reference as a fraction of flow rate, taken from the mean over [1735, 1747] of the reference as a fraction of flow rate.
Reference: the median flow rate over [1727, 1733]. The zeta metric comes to 0.11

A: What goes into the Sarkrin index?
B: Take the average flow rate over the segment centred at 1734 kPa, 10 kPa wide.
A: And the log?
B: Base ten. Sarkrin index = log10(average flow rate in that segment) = 2.32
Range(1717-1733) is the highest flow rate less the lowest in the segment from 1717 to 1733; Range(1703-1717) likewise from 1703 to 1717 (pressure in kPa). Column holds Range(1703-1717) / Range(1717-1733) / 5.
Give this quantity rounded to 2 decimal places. 0.37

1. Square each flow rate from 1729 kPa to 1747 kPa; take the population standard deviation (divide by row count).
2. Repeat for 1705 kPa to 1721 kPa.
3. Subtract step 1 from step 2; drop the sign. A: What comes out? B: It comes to 1438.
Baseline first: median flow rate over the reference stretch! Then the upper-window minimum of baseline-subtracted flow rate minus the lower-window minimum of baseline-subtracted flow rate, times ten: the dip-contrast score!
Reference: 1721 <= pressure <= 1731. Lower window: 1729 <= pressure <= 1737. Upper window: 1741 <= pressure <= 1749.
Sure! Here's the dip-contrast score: 85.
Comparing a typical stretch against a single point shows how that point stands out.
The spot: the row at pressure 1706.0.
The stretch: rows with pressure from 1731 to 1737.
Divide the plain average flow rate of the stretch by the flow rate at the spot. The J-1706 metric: 0.93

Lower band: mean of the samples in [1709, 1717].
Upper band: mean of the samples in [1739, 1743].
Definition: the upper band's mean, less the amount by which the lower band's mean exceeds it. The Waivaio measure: 164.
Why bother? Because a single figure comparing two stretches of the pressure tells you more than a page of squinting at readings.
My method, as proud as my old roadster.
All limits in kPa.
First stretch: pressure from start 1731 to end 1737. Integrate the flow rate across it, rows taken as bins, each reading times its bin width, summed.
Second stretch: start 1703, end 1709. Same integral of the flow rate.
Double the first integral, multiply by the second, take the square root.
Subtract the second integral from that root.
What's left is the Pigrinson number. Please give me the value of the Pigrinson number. 458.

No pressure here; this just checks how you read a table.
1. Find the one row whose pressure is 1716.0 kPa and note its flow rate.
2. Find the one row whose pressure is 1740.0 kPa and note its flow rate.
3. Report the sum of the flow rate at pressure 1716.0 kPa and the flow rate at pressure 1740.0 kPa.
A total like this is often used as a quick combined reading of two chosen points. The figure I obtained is 413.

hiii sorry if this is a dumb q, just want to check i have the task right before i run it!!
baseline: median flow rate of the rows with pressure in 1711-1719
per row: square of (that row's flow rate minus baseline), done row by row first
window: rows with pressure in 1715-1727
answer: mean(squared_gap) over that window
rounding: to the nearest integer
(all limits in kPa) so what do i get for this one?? 19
